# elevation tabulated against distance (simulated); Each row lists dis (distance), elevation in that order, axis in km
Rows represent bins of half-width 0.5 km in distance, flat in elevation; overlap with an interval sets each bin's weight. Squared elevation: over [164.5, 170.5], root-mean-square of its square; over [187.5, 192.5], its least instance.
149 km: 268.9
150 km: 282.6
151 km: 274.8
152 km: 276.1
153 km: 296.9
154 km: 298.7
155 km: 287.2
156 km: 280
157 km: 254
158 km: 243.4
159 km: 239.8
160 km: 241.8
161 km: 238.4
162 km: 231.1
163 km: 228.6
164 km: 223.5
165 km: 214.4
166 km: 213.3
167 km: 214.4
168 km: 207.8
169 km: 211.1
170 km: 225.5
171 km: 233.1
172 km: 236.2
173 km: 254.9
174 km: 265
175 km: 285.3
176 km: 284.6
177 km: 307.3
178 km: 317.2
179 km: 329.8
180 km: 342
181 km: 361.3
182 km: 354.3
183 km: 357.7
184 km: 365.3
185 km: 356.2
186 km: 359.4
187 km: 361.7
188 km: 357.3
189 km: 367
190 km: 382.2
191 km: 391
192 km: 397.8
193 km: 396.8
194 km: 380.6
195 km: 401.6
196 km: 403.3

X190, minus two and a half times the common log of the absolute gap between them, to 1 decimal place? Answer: -12.3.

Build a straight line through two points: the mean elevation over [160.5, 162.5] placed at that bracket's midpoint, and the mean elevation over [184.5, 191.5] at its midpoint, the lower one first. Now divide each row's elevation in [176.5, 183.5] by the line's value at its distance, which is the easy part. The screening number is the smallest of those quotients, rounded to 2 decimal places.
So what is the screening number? 0.98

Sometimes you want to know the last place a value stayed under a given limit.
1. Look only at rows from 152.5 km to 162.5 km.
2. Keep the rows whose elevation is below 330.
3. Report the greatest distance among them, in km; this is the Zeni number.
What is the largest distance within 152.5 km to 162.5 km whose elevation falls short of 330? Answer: 162 km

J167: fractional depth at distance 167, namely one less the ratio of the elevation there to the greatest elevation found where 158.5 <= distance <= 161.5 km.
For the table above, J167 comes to 0.11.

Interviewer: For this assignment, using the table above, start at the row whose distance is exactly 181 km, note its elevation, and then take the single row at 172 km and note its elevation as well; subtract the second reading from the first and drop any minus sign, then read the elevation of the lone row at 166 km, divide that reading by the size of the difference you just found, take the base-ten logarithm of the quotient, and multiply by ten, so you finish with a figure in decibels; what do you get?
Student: 2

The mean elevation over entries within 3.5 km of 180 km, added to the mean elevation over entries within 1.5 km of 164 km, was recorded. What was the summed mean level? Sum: 561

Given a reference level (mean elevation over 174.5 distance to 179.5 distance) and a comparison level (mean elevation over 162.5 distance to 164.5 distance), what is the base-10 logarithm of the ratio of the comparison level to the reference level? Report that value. -0.13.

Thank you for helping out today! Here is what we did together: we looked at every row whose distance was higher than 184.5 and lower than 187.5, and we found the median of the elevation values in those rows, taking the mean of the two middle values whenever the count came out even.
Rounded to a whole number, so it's 359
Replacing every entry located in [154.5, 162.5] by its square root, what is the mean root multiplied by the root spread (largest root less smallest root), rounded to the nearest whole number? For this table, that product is 28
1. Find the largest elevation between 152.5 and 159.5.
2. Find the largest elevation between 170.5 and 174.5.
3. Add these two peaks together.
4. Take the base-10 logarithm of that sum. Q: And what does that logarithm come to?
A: 2.75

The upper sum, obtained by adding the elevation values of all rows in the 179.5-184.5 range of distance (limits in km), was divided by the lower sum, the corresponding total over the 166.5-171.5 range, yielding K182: 1.6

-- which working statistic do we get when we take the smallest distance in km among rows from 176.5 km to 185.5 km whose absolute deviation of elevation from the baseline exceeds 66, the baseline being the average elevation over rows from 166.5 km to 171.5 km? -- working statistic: 177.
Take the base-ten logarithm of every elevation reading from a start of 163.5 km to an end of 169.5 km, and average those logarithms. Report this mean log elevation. 2.33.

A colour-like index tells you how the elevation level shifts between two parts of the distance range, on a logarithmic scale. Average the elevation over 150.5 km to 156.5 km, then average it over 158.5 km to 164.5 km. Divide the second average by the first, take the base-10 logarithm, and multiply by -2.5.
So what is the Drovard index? 0.22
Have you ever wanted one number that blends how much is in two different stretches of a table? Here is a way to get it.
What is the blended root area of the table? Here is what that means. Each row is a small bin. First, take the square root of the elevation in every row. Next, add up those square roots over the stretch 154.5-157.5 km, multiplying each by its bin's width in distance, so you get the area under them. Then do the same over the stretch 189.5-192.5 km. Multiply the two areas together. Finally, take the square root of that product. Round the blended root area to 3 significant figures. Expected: 54.2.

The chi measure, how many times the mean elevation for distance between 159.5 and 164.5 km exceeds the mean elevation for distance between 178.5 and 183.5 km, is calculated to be 0.67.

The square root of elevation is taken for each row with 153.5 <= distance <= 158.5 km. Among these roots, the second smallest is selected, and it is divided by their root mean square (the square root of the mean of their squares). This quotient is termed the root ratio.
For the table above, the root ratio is 0.965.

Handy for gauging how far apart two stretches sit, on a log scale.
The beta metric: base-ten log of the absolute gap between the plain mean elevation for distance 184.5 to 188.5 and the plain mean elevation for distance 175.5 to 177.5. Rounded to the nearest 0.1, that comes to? 1.8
